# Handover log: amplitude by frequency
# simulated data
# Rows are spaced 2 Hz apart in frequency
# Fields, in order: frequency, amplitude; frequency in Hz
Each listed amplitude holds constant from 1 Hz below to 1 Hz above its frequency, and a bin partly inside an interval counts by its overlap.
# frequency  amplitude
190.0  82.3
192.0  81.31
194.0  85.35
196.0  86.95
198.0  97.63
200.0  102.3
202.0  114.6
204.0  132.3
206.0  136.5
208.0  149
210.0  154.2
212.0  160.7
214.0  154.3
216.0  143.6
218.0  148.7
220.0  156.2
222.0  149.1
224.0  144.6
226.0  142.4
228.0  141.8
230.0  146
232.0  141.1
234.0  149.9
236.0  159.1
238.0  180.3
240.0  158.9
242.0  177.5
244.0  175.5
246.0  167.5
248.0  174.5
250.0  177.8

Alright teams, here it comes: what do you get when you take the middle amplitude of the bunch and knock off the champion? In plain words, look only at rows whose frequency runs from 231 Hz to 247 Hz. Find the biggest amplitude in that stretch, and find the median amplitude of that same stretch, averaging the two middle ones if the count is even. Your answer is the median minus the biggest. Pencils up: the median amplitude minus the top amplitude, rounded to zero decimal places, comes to -17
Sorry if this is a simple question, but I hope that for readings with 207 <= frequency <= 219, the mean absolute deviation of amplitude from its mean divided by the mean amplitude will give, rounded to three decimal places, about 0.031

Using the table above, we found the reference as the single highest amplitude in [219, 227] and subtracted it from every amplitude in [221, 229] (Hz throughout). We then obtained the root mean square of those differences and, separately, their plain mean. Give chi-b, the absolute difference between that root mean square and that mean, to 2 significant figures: 24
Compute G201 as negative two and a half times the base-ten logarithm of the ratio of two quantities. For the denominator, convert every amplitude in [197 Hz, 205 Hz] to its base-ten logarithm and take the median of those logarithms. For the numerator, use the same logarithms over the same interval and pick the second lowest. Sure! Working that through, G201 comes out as 0.013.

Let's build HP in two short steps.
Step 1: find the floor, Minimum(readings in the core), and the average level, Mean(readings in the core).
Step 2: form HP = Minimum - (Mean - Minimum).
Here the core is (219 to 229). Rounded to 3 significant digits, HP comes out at 137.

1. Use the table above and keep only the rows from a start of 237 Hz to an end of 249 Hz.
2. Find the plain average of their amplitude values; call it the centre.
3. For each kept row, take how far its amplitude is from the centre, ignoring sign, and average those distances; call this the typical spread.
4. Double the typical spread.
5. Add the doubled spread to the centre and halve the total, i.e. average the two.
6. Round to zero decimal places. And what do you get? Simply 92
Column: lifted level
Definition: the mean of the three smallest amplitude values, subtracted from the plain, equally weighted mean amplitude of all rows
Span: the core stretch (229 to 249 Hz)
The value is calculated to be 17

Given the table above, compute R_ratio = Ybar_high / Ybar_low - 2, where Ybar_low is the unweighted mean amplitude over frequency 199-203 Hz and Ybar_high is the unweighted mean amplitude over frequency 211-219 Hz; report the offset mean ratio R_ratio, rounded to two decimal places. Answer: -0.60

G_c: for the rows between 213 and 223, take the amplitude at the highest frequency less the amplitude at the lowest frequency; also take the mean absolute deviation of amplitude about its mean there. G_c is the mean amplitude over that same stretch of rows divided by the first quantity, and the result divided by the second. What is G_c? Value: -7.4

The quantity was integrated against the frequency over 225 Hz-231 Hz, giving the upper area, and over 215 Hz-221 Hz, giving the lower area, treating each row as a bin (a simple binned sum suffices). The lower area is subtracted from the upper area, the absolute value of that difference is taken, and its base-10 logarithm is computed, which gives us 1.6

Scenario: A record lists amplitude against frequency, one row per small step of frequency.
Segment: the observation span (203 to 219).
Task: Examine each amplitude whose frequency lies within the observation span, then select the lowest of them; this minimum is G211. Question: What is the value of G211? 132.3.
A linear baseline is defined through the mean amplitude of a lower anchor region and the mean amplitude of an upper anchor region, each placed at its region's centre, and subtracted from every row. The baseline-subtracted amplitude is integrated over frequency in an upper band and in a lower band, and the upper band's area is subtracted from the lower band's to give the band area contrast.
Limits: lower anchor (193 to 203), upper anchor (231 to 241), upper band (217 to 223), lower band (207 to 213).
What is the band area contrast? 115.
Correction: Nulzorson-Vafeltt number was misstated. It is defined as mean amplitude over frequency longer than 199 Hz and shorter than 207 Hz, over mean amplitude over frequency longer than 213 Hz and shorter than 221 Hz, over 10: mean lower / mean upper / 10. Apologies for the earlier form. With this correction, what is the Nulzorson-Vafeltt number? 0.081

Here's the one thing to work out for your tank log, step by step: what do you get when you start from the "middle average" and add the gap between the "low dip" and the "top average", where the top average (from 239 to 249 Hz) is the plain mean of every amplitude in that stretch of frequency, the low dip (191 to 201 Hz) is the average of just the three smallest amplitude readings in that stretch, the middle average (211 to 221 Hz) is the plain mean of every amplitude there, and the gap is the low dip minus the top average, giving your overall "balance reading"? 66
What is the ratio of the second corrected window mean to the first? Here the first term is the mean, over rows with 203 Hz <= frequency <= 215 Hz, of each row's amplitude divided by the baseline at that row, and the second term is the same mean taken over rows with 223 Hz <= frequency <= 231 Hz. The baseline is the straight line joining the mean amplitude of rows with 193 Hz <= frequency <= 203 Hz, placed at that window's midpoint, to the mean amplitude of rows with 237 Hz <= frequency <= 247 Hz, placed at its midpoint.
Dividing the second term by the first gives 0.77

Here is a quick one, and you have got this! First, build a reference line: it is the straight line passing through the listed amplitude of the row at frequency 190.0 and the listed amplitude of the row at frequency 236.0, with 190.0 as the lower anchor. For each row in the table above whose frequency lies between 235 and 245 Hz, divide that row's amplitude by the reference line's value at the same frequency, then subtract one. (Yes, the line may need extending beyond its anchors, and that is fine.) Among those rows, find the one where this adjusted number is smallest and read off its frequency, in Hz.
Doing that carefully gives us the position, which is 240.0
